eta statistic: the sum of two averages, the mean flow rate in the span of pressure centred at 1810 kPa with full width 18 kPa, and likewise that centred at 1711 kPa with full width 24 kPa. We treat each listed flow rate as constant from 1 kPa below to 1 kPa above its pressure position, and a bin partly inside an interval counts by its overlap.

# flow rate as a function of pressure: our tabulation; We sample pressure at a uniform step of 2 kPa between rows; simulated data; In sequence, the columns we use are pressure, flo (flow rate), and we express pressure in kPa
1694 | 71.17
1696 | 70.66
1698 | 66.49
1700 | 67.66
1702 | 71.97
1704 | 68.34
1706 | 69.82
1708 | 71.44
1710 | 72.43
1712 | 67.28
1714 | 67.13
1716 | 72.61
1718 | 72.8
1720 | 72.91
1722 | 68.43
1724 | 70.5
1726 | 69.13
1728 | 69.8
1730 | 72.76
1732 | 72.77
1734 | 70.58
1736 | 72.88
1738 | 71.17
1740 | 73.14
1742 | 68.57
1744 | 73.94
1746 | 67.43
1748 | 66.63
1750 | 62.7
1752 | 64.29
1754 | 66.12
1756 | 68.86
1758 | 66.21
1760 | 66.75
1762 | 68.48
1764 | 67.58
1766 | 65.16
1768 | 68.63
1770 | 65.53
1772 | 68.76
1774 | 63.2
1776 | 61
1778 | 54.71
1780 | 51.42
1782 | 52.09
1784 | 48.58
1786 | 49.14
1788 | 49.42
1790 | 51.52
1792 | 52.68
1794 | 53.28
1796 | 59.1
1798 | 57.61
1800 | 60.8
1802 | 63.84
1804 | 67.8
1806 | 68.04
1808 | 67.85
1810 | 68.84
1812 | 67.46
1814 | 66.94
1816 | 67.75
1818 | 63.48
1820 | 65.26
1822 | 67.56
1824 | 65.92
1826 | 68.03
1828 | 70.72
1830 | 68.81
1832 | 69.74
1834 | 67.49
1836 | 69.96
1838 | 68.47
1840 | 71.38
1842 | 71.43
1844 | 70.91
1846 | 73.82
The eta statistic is 137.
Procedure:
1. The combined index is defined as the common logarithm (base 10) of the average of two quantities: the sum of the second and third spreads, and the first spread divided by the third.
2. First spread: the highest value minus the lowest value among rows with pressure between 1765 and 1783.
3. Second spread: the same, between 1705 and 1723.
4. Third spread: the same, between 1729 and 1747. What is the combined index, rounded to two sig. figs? 0.87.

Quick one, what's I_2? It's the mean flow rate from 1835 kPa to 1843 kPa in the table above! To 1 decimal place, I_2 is 70.3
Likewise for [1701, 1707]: 70.0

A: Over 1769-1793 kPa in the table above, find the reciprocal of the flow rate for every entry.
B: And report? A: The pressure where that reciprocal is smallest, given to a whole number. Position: 1772 kPa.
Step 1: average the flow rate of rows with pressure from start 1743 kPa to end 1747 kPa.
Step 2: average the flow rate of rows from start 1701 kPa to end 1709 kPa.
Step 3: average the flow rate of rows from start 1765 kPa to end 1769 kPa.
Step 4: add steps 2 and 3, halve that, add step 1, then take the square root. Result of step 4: 11.8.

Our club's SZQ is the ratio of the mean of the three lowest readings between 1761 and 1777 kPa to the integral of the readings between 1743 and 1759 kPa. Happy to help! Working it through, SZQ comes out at 0.059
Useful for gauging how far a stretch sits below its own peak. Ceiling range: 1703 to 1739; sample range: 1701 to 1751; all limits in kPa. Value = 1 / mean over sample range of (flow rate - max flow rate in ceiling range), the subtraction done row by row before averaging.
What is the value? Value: -0.38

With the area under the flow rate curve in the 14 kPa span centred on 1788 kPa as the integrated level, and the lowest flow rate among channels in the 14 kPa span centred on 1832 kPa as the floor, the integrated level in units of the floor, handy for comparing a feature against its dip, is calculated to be 11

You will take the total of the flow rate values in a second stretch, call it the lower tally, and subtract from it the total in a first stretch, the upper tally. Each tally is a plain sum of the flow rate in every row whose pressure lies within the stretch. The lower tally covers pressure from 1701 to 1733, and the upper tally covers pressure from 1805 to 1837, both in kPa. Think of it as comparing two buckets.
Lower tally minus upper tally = 46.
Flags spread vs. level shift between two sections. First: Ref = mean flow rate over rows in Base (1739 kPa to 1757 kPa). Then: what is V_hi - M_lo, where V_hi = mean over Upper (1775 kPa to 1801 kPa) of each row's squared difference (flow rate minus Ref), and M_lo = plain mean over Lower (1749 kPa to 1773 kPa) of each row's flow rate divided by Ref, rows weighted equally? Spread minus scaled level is 213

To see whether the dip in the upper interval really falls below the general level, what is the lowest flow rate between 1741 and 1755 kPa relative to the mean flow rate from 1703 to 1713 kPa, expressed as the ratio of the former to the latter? 0.897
